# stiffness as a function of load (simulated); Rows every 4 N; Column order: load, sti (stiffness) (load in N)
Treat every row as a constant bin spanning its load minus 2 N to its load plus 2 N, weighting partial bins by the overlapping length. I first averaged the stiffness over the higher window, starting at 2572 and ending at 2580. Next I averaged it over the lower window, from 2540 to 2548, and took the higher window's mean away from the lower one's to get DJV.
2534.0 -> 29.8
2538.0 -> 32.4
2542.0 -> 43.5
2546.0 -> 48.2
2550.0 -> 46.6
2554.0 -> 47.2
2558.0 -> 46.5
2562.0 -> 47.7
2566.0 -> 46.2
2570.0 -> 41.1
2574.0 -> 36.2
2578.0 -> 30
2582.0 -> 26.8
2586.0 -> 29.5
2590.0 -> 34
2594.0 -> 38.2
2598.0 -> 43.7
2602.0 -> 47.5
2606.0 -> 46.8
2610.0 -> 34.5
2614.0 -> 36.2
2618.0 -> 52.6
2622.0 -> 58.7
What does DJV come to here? 13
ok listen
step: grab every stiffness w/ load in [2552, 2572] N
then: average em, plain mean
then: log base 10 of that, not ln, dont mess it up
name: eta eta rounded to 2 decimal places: 1.66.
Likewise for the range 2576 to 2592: 1.48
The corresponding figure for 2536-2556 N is 1.64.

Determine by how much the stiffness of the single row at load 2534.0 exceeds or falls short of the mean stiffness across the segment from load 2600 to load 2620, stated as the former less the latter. -14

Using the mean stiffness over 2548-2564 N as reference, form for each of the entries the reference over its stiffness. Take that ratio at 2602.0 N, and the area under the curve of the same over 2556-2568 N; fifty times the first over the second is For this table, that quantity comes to 4.1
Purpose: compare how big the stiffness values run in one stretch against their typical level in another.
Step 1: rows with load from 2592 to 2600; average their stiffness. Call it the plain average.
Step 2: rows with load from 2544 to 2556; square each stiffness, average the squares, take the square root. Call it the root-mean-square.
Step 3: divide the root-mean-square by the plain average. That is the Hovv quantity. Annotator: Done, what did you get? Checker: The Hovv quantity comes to 1.16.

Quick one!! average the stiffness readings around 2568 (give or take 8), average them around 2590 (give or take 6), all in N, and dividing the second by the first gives 0.79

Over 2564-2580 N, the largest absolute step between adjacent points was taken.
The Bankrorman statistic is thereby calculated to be 6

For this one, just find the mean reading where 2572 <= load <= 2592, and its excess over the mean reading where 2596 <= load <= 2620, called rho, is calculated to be -12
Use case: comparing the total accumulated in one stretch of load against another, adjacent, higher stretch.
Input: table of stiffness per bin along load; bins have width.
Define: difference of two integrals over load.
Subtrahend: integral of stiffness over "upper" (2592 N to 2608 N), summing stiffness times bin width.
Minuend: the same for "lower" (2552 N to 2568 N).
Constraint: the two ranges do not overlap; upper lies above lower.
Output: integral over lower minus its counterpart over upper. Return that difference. 46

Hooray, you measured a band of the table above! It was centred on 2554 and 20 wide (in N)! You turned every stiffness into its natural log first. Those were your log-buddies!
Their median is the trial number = 3.85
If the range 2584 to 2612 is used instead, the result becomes 3.64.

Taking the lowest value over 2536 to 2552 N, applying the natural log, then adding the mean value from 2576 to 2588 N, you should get 32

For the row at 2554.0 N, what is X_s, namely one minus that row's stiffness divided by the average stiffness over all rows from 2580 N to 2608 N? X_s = -0.2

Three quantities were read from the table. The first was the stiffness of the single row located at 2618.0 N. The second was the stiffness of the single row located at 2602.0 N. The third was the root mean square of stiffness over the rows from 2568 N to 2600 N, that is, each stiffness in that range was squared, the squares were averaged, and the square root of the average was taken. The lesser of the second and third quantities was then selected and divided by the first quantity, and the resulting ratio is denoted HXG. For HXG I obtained 0.67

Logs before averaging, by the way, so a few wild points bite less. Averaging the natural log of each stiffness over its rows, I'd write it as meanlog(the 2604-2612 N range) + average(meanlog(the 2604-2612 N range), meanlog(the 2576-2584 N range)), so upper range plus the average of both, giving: 7.21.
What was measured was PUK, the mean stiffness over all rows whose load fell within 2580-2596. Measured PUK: 32.1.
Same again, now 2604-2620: 42.5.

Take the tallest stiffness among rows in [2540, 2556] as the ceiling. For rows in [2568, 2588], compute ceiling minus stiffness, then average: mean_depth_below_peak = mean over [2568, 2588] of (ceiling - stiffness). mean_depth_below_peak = 15.5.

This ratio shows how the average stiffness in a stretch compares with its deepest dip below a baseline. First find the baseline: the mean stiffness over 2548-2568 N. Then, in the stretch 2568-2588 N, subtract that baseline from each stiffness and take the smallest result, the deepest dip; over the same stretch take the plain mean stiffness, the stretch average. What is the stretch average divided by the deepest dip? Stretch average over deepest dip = -1.63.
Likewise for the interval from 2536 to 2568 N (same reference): -3.10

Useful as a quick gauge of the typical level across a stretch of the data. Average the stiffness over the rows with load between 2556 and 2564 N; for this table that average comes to 47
